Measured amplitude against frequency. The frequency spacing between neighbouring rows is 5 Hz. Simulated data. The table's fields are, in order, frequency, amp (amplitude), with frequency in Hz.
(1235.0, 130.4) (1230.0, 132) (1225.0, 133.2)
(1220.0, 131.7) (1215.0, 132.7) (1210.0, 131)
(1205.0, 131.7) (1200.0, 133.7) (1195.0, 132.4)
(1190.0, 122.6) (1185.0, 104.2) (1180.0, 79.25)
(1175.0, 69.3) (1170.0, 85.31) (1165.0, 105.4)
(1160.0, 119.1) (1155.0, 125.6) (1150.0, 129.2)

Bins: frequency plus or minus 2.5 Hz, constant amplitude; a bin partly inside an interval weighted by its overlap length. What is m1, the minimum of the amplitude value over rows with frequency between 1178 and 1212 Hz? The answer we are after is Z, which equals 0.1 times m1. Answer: 7.9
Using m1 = 79.25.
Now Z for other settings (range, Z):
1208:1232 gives 13.1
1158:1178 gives 6.9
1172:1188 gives 6.9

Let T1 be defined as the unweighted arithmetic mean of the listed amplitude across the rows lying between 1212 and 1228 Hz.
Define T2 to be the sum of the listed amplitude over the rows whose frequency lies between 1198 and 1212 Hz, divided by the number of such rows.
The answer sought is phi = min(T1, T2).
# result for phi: 132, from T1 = 132.5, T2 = 132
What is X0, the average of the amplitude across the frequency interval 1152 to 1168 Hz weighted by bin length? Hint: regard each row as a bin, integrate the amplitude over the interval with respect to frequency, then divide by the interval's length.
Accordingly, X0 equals 116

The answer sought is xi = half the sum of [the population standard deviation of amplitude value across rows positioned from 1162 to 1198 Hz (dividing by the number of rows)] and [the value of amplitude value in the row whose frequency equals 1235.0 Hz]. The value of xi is 76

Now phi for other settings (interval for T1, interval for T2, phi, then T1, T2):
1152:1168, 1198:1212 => 117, 116.7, 132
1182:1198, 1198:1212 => 120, 119.7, 132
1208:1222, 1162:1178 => 87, 131.8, 87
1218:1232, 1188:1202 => 130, 132.3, 130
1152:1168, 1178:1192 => 102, 116.7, 102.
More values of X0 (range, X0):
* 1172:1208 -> 110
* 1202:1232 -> 132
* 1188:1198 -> 128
